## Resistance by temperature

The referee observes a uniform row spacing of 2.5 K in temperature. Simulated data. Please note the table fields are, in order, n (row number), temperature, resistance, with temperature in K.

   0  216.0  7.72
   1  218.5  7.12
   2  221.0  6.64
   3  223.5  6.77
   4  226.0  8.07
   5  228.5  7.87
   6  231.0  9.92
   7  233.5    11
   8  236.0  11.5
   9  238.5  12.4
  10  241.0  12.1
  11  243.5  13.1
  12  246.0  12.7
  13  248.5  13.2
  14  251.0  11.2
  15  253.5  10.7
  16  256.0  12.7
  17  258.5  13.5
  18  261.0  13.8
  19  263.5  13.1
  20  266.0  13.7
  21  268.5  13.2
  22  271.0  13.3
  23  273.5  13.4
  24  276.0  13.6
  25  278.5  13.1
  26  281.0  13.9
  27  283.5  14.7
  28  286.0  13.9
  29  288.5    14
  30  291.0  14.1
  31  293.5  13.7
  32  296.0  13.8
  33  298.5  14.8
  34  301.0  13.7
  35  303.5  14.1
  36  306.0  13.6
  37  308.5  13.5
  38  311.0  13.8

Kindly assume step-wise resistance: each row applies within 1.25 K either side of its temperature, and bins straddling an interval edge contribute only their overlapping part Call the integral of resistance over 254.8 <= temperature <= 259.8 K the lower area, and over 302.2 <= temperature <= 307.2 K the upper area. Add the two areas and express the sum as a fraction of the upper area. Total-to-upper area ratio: 1.95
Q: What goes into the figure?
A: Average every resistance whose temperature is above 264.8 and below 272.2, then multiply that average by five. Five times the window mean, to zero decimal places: 67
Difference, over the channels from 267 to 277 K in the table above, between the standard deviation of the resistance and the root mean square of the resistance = -13.2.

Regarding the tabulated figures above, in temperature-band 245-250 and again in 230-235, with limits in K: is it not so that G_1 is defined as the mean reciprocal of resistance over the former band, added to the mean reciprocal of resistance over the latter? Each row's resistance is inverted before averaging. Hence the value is 0.173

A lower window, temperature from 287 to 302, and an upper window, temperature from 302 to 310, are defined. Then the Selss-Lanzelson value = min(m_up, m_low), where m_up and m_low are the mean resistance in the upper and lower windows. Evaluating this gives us 13.7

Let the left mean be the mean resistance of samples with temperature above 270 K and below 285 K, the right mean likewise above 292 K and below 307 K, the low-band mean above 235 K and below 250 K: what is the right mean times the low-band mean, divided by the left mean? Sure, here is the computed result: 12.8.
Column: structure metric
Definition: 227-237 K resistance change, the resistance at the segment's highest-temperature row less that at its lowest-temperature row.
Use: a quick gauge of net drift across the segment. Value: 3.6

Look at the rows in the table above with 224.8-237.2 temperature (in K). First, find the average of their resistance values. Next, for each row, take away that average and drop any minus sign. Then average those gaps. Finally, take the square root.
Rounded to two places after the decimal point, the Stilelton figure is 1.17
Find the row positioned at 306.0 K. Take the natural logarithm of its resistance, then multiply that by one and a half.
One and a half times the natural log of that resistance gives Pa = 3.92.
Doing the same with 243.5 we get 3.86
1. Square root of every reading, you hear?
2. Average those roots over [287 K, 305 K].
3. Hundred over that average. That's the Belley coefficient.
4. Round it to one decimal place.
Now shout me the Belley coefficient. 26.7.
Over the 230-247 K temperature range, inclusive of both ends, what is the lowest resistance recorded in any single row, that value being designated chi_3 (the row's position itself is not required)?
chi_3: 9.92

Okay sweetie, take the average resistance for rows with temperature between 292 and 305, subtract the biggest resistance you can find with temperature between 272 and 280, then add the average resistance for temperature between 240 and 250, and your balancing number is 13.2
